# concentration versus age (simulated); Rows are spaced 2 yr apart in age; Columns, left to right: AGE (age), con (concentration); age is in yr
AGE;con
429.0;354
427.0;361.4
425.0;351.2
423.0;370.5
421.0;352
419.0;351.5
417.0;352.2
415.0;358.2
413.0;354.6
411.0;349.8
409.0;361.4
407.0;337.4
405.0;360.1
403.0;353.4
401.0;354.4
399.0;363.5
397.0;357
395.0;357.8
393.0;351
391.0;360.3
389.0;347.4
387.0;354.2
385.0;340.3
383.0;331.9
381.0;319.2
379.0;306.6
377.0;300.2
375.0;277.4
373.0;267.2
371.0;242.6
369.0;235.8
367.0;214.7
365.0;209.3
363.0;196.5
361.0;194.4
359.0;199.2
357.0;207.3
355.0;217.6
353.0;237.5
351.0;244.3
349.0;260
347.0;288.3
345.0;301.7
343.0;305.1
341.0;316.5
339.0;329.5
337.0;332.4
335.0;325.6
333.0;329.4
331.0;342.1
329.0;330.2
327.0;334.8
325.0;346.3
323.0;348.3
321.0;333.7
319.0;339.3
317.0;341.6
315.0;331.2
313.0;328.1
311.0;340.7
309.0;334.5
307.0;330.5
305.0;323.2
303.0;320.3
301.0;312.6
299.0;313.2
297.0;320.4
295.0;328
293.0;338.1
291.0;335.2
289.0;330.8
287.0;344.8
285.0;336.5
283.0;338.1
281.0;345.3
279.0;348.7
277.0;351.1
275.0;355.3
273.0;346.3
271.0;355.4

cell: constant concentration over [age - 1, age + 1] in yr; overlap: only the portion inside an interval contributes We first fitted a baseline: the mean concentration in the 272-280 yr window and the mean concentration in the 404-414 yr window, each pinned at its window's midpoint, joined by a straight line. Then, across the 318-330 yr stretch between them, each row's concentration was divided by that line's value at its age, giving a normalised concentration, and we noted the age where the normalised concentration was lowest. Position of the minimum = 329.0 yr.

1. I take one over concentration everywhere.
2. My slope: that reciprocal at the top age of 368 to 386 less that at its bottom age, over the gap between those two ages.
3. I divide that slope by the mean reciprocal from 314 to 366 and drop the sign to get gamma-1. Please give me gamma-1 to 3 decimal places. 0.023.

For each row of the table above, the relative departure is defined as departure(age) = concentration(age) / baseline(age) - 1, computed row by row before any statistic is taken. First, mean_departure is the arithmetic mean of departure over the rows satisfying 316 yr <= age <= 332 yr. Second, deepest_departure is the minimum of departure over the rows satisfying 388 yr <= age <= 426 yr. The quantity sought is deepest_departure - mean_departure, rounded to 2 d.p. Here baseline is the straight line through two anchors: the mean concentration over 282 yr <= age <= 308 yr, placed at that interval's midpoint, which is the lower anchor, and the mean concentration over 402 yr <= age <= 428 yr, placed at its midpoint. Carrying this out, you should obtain -0.06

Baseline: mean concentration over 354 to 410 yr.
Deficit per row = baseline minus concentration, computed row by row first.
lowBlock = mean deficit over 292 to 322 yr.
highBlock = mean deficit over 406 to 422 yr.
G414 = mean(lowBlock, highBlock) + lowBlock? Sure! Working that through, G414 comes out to -75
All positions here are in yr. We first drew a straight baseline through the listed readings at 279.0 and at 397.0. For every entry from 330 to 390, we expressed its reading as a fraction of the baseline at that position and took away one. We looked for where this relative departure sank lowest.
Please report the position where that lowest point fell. 361.0 yr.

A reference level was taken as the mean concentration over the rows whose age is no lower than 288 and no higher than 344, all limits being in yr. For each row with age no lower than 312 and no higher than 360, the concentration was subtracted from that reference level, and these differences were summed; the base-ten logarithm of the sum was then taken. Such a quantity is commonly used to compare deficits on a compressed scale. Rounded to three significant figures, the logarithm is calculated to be 2.81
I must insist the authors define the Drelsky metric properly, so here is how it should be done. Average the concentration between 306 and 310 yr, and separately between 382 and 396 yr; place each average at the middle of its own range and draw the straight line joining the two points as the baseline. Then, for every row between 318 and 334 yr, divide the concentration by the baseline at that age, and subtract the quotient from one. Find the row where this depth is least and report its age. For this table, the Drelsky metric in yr 323.0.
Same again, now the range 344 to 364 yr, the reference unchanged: 345.0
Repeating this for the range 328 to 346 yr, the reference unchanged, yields 331.0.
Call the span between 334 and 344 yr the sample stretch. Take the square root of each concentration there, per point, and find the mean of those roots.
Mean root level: 17.9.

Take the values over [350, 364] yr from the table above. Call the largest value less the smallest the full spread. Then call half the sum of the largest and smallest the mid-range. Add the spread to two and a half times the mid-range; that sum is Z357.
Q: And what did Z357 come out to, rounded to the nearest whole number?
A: 598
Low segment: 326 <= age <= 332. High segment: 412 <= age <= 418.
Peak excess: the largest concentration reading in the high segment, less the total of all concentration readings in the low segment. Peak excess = -649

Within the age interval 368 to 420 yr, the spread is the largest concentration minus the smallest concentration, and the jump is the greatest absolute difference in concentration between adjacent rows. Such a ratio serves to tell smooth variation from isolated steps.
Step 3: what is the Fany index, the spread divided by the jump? 5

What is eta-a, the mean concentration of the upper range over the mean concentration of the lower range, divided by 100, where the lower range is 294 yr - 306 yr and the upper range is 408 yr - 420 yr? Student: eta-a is 0.0111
